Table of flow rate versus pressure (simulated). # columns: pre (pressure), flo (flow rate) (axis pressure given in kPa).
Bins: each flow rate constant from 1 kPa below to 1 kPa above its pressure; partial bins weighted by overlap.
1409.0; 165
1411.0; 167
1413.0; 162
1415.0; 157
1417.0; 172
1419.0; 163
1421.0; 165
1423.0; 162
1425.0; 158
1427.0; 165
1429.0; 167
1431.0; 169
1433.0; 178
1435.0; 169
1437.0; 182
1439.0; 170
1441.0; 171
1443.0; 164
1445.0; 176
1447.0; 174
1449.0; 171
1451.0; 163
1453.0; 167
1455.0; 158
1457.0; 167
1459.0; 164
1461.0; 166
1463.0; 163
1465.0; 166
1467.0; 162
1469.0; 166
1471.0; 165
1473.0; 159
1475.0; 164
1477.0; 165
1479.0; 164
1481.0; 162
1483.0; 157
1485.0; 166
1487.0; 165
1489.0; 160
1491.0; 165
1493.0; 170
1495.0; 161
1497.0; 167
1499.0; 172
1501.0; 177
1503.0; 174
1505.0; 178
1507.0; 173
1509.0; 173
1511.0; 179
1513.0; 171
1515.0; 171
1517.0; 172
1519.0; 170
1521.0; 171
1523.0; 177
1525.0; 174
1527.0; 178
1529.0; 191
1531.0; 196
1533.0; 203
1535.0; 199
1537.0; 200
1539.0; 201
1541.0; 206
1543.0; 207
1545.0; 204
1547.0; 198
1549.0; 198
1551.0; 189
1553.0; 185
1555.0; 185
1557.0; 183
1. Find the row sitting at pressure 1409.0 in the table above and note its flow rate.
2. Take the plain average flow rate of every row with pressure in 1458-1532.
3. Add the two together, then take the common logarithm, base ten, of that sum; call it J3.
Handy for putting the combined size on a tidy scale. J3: 2.52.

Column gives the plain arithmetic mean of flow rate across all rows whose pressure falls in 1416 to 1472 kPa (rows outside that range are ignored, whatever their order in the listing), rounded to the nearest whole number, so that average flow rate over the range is 167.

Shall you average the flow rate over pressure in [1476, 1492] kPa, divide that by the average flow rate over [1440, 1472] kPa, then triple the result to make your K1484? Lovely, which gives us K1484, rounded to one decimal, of 2.9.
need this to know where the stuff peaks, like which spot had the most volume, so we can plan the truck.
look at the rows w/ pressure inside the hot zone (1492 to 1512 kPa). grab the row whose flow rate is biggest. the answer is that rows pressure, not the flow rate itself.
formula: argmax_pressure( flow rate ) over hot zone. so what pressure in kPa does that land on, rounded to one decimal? 1511.0 kPa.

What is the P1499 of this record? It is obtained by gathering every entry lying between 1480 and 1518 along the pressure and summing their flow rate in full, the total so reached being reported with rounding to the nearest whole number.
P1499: 3213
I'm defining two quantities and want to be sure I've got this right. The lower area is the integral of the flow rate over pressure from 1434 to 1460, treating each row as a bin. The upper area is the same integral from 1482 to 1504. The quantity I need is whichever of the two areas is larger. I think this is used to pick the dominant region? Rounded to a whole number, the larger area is 4392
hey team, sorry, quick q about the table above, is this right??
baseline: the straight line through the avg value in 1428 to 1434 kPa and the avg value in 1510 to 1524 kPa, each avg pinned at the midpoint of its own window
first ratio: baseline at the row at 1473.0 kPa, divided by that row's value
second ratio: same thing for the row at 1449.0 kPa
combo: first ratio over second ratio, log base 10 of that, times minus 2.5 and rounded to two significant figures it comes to -0.082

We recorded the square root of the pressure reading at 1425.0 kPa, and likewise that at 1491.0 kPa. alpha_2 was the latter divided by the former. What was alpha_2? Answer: 1.02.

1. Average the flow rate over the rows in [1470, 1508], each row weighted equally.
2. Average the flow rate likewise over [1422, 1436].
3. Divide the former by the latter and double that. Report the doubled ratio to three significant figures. 2.00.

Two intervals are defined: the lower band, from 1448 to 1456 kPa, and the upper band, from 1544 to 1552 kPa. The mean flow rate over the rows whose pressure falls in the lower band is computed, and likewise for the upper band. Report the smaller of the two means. 165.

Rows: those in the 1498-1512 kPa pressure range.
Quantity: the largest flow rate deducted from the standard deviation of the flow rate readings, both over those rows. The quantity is -176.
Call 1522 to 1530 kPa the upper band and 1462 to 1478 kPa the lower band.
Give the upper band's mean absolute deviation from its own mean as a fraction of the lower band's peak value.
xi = 0.033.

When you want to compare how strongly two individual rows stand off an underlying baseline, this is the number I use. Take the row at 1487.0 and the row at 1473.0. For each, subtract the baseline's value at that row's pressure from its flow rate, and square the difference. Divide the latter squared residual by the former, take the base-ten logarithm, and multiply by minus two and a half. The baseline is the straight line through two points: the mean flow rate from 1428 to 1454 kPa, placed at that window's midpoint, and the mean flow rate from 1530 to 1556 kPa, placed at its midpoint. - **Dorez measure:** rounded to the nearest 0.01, -0.26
